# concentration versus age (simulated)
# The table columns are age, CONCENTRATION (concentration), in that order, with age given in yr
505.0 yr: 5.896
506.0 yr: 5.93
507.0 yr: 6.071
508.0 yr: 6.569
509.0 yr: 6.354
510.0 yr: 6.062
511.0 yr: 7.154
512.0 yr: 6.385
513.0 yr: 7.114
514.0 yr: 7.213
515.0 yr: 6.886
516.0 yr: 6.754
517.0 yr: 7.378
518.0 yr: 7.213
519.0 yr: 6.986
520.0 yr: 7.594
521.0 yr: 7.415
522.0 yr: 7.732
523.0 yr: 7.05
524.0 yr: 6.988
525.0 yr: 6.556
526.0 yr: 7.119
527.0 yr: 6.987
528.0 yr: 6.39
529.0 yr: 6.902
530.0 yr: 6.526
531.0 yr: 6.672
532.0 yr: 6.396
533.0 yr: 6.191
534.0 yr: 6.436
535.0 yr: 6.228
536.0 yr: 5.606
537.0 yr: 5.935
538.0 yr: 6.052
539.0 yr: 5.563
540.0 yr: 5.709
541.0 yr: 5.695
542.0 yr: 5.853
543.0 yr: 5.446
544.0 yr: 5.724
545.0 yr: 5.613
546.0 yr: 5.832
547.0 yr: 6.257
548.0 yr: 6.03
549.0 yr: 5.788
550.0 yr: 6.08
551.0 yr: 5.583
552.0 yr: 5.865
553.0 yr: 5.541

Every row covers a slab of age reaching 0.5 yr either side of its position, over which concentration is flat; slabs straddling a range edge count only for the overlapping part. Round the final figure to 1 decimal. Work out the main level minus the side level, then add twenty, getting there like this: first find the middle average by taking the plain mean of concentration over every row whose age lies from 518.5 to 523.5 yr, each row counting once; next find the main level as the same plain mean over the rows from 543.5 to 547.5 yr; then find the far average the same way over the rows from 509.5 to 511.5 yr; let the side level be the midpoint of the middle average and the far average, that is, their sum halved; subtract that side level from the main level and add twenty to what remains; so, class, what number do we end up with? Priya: 18.9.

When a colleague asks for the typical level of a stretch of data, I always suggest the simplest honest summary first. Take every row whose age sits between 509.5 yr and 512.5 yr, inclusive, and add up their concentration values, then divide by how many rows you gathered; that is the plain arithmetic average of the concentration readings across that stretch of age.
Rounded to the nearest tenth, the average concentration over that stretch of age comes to 6.5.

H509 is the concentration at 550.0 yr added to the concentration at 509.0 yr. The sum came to 12.4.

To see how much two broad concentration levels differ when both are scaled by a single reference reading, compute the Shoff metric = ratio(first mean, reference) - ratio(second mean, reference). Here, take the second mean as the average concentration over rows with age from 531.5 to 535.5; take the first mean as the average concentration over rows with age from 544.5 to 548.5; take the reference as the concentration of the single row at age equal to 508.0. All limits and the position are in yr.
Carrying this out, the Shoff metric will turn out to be -0.058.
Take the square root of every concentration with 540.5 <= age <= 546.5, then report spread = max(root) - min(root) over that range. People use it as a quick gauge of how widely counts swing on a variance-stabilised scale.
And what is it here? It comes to 0.086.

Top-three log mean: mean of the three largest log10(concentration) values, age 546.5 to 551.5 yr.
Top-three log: 0.79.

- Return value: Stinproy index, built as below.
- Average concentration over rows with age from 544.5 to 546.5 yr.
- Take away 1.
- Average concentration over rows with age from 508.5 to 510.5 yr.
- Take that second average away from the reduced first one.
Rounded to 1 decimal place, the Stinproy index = -1.5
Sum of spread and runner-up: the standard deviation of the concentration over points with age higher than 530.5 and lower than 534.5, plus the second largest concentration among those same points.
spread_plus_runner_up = 6.6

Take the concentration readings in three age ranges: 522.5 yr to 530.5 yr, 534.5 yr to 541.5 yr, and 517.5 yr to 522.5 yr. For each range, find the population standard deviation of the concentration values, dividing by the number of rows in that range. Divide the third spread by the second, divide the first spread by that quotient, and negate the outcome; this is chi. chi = -0.227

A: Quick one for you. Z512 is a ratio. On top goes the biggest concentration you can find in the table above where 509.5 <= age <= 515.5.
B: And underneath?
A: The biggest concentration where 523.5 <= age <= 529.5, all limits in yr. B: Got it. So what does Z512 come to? 1.01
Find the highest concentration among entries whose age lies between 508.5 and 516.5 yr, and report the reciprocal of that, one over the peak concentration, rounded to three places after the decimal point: 0.139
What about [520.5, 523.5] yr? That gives 0.129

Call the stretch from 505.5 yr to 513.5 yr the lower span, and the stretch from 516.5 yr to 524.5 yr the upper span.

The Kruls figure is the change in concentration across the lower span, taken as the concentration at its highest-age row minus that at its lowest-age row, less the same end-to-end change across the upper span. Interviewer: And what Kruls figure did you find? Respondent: 1.6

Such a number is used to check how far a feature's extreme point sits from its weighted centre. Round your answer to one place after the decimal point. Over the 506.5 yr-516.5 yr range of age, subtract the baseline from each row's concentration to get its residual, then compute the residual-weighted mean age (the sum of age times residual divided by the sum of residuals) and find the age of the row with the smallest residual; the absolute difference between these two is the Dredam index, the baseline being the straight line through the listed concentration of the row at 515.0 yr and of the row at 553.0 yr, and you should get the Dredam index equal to 1.5 yr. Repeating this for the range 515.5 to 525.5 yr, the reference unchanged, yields 4.8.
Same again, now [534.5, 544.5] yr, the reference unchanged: 3.7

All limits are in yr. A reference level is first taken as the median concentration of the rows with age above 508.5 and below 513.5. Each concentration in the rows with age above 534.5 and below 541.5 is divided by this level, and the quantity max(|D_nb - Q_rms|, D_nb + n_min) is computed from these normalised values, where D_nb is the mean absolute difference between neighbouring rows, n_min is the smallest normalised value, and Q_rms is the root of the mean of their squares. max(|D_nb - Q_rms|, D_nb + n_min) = 0.92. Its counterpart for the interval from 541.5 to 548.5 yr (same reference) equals 0.90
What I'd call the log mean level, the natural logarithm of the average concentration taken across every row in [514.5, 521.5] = 1.97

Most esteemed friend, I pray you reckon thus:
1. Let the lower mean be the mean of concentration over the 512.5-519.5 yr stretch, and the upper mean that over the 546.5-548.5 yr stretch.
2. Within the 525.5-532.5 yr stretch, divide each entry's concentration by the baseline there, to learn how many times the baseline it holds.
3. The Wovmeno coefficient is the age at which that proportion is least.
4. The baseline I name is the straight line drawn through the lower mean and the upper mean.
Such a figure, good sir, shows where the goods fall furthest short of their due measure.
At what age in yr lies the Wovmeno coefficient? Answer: 528.0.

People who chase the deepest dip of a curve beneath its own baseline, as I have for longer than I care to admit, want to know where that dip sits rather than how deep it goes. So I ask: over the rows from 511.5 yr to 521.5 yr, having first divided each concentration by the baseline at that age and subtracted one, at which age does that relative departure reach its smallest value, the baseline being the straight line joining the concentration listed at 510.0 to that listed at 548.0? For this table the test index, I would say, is 512.0 yr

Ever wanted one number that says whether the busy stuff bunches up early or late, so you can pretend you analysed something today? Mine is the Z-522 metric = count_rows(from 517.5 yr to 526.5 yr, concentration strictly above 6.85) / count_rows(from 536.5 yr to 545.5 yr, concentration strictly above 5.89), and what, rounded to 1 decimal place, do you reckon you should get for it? 4.0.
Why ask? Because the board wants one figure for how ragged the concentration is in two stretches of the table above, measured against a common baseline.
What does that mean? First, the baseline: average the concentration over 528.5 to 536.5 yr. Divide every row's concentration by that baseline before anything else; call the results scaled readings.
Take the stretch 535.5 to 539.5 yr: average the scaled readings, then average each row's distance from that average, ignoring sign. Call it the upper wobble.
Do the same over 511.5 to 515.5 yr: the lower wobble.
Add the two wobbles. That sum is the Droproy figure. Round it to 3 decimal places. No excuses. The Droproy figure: 0.074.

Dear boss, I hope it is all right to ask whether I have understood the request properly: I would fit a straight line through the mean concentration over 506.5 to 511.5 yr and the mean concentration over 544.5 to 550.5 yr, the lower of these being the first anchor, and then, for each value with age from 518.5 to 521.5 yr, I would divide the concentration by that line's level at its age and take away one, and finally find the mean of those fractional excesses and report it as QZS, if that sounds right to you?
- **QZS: 0.16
